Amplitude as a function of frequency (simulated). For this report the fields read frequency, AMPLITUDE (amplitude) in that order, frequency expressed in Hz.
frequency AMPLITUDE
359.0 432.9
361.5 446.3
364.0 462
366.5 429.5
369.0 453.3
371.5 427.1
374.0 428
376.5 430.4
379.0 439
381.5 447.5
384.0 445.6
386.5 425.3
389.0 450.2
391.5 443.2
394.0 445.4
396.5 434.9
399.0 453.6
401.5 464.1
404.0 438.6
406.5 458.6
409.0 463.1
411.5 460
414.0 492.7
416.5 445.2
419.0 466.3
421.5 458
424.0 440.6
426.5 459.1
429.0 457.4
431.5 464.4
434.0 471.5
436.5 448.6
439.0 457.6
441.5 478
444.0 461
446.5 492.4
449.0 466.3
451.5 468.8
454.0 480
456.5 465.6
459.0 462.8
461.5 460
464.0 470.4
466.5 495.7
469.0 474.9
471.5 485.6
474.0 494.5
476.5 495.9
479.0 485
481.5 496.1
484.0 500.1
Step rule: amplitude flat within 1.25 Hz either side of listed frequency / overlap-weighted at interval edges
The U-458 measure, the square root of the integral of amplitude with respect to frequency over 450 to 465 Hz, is 84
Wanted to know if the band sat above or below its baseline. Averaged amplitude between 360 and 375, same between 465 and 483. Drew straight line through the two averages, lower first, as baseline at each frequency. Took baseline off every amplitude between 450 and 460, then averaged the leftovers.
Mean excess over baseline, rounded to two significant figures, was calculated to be -12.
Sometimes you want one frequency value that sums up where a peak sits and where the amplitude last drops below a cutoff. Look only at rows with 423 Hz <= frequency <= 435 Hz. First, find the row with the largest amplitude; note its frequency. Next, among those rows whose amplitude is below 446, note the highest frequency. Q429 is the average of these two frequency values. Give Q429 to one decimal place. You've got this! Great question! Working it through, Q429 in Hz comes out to 429.0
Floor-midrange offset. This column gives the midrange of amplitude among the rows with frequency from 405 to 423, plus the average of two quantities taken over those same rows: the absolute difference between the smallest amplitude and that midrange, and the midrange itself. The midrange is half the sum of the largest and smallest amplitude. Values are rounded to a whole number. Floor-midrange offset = 715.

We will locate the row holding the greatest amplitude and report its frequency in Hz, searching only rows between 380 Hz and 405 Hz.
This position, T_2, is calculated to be 401.5 Hz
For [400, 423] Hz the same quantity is 414.0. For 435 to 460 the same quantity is 446.5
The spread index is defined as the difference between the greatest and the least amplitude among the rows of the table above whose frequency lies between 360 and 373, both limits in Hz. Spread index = 35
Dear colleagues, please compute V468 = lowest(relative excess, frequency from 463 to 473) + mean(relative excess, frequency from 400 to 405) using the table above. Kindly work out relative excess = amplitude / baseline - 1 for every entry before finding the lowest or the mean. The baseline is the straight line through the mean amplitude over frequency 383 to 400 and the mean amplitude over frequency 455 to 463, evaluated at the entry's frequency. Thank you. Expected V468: 0.025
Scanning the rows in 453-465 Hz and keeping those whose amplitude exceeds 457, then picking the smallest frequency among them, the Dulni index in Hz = 454.0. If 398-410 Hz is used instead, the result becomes 401.5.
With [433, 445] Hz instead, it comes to 434.0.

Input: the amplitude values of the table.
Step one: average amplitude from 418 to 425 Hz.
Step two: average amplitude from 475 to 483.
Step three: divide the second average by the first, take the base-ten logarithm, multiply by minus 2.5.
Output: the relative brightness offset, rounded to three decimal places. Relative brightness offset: -0.086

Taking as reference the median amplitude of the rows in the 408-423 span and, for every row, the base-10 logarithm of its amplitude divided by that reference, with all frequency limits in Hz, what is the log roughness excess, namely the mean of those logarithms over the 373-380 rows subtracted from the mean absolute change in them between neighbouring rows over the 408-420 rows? 0.053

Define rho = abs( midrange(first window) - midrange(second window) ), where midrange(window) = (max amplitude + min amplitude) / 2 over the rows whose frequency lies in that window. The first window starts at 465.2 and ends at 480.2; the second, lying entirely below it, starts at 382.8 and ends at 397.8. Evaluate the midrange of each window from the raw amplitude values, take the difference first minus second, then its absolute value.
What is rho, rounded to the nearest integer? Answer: 48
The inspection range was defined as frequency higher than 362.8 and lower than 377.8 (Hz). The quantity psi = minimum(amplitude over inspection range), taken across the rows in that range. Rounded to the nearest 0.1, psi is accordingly 427.1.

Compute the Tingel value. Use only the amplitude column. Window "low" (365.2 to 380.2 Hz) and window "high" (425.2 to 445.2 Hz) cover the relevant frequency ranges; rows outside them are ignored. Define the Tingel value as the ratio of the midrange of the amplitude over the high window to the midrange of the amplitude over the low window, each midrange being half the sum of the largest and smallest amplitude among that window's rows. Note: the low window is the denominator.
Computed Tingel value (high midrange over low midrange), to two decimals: 1.05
